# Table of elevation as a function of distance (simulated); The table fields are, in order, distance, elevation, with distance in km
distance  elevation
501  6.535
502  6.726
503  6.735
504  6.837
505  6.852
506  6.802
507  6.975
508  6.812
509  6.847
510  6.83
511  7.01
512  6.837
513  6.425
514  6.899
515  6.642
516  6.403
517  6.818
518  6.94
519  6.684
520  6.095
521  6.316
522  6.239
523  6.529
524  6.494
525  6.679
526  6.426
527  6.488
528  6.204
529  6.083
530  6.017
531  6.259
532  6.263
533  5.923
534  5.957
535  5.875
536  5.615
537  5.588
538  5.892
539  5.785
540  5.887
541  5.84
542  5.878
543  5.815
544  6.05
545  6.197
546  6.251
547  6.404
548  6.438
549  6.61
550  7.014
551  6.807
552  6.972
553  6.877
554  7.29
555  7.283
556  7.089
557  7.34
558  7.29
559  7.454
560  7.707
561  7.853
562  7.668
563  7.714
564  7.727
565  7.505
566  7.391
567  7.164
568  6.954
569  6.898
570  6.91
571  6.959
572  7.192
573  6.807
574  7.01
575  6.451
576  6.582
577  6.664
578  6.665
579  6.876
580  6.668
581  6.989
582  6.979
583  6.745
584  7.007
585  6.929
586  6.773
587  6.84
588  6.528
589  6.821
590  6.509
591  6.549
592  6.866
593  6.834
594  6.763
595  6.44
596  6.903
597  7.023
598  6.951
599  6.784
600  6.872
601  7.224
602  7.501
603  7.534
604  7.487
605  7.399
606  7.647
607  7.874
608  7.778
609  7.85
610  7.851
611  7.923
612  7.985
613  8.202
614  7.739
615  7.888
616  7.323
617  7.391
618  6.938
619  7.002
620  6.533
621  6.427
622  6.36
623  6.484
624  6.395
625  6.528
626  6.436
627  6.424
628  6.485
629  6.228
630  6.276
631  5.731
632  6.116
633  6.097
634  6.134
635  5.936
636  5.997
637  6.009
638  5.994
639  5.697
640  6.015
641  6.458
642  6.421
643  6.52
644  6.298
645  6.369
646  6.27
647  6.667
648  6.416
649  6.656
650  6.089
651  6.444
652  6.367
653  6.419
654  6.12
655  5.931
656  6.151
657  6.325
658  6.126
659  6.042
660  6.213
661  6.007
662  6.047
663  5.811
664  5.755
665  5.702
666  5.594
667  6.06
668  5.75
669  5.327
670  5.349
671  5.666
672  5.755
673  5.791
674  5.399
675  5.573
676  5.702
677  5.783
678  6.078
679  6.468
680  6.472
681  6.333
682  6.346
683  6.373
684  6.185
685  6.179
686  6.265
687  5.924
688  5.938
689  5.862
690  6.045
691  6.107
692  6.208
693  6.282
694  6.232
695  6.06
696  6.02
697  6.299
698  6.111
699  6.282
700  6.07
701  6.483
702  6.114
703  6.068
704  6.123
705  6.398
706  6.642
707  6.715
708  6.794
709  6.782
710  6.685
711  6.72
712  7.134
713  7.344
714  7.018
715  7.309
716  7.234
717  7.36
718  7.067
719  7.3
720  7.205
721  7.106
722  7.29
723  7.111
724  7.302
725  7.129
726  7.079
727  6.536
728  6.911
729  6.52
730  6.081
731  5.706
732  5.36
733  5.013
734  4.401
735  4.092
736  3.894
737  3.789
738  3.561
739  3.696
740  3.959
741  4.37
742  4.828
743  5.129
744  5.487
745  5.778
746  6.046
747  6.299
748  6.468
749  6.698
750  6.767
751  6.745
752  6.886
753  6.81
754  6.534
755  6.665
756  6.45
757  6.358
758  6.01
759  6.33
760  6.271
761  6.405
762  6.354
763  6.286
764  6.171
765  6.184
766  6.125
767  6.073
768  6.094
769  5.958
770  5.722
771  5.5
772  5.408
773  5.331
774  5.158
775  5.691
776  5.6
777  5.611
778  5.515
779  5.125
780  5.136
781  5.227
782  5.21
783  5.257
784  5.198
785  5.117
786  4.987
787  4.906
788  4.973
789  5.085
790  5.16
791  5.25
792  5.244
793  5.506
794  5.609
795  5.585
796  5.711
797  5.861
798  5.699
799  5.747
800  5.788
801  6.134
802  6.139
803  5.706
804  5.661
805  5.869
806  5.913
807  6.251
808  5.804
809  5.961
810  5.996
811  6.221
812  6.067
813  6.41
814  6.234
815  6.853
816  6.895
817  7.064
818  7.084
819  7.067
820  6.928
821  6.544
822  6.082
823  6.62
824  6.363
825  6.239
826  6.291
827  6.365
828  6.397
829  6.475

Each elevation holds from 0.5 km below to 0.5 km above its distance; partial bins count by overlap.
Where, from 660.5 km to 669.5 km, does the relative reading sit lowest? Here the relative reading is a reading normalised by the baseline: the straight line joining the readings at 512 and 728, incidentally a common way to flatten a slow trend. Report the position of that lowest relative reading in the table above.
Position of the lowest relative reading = 669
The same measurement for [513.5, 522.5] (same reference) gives 520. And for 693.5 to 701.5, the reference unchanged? 696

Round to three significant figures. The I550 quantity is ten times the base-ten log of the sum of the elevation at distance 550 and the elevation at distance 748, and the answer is 11.3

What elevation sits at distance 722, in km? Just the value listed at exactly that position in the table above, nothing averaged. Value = 7.29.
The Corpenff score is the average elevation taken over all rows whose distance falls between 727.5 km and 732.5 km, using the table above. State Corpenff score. 6.12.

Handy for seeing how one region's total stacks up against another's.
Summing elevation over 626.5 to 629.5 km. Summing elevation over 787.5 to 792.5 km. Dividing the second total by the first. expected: 1.3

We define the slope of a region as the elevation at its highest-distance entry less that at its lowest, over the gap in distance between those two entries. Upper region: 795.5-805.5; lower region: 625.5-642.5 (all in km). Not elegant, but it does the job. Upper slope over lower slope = -19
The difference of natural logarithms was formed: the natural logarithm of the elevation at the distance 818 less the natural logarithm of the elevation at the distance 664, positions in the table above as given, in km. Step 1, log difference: 0.21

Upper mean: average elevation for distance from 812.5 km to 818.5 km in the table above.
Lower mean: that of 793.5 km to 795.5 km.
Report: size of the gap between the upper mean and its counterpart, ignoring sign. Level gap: 1.2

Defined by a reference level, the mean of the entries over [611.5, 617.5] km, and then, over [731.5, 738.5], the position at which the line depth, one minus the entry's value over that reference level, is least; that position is 732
